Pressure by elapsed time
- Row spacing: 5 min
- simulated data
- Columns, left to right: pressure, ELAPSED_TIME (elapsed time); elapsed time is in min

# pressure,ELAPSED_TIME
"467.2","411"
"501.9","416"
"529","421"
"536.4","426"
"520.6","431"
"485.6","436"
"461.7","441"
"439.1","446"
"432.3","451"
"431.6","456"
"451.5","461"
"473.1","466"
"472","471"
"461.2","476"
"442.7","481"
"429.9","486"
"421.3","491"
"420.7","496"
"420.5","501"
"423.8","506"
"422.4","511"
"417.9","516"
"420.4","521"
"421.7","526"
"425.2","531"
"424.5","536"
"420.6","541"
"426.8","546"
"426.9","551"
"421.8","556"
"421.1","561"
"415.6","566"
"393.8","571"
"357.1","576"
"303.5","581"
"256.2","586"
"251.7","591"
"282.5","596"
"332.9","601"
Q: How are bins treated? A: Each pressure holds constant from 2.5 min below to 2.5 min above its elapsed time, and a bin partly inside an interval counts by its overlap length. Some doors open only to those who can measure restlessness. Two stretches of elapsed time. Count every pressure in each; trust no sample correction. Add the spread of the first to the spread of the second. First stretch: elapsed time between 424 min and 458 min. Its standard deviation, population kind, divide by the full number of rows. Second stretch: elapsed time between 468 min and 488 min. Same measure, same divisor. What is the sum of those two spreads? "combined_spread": 56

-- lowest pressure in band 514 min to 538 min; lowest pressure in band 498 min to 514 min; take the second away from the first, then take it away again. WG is -423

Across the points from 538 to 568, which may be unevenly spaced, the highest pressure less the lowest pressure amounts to 11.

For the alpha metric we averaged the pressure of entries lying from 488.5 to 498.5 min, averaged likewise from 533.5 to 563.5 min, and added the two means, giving 845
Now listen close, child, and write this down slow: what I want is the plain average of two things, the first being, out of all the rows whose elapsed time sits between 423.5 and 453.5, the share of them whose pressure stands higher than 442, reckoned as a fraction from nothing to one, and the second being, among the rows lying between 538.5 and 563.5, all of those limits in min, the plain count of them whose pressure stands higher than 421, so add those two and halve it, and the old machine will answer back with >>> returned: 2.3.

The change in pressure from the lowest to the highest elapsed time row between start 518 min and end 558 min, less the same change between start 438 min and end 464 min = 12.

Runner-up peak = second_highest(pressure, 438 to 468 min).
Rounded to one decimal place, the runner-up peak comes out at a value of 461.7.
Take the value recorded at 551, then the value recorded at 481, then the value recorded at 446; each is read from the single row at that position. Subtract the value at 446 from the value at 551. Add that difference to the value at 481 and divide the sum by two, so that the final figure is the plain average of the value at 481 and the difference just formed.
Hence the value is 215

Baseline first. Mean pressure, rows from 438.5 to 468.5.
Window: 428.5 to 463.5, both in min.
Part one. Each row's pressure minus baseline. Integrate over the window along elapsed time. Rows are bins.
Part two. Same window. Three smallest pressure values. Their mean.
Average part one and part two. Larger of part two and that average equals 434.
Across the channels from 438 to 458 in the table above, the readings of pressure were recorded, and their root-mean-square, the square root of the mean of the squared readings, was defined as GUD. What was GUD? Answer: 441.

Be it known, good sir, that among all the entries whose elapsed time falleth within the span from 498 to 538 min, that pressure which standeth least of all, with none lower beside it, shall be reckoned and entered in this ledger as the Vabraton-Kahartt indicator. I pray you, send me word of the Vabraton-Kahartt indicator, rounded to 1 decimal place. 417.9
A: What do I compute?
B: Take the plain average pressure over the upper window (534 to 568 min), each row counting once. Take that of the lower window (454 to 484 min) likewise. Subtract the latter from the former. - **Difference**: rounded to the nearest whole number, -33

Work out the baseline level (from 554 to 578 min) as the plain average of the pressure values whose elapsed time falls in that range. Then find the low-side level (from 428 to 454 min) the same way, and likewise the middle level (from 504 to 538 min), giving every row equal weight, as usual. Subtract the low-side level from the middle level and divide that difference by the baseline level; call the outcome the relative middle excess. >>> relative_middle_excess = -0.11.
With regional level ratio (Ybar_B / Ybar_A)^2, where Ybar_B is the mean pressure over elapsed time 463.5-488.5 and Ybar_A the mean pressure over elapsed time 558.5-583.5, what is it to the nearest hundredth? 1.45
